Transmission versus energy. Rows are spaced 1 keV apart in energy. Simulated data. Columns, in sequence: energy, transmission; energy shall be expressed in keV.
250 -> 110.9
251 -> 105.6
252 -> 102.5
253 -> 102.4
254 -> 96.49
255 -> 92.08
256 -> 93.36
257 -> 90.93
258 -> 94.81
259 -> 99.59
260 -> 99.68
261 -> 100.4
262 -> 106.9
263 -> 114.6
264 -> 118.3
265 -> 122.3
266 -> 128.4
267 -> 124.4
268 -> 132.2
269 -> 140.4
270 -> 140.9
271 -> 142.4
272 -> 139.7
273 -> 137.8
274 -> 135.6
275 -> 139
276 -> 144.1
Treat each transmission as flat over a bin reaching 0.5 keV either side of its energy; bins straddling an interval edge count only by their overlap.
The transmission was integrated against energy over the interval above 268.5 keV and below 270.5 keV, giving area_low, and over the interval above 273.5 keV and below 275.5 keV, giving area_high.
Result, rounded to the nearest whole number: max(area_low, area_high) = 281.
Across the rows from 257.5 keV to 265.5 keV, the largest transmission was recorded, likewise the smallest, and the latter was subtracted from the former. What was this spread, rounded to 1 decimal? 27.5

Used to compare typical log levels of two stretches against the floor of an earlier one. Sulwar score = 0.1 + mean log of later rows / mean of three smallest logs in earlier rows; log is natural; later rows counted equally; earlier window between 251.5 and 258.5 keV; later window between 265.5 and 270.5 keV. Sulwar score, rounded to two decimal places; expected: 1.18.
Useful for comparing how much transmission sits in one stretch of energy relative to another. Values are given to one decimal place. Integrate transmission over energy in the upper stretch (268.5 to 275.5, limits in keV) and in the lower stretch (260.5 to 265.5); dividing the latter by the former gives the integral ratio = 0.6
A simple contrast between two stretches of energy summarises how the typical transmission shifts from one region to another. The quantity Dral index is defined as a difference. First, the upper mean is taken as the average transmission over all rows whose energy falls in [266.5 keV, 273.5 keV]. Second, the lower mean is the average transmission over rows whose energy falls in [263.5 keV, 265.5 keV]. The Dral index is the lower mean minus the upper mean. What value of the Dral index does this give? -17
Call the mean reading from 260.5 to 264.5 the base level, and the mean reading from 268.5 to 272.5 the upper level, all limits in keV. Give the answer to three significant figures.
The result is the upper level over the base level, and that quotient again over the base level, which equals 0.0116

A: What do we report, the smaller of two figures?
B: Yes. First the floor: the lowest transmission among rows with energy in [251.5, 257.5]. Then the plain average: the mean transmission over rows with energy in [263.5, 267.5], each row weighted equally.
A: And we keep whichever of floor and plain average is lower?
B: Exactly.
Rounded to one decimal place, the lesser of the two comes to 90.9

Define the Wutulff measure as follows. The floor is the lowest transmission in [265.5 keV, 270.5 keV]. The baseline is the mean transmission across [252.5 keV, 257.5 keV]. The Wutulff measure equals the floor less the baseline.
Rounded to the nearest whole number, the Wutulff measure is 29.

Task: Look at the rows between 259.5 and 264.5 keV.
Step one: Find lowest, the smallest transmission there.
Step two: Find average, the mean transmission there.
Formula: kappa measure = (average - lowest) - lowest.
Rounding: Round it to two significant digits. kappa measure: -91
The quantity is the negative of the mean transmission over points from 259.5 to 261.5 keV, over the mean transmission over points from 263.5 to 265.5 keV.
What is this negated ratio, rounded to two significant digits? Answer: -0.83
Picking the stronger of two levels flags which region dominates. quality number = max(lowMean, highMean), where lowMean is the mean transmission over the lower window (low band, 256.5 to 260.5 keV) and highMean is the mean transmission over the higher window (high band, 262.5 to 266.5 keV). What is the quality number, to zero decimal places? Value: 121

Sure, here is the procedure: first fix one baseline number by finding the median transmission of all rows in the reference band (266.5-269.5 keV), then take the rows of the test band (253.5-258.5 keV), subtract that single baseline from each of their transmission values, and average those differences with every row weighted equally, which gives -39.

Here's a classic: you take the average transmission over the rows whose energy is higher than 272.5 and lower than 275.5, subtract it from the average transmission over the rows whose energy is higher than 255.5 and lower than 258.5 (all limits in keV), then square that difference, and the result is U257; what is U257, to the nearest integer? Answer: 1974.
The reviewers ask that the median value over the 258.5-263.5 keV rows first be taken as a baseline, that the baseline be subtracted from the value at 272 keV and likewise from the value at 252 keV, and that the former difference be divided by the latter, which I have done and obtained 19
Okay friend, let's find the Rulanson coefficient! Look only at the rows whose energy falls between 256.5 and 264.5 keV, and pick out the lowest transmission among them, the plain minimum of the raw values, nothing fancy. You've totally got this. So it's 90.93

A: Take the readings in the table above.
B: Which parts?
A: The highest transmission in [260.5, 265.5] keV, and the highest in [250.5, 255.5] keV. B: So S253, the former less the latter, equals 17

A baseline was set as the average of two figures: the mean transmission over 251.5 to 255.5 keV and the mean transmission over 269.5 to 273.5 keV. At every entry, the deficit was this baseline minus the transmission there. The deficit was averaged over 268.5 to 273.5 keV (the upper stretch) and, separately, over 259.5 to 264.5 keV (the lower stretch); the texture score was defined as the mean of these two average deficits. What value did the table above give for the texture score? -4.8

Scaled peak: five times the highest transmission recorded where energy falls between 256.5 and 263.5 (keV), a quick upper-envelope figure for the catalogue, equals 573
